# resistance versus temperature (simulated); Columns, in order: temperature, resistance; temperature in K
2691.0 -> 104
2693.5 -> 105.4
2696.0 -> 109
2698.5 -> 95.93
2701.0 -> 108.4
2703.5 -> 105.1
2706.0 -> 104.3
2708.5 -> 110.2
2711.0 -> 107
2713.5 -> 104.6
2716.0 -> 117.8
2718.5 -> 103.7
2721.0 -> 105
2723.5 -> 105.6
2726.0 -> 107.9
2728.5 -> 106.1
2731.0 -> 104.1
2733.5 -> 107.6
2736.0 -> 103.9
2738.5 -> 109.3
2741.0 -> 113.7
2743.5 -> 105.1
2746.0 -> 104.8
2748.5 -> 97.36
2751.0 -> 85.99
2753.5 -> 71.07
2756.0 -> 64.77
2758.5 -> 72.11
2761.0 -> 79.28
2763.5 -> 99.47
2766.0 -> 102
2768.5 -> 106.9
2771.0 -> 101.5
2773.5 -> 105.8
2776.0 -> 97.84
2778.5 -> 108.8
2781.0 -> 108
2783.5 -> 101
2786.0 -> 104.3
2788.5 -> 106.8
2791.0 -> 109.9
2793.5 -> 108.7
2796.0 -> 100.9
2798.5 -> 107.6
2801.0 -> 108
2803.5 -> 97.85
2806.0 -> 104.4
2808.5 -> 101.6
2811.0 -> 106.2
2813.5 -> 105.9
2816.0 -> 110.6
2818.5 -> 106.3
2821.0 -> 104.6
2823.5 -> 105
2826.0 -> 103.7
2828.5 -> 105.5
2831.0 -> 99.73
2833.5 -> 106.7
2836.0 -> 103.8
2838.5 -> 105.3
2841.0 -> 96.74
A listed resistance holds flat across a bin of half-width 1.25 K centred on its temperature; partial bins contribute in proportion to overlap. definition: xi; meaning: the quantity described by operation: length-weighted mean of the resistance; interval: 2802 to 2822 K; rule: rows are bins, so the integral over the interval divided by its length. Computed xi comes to 104.7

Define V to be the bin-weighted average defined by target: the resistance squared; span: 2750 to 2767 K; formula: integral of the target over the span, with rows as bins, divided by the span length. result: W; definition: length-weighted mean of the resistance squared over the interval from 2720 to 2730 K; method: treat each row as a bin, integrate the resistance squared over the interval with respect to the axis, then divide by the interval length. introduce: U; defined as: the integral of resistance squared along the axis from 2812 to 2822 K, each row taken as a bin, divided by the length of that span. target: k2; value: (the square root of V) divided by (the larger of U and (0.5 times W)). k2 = 0.007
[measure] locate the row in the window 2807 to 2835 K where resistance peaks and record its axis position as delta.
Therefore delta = 2816.0 K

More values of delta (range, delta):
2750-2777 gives 2768.5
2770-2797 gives 2791.0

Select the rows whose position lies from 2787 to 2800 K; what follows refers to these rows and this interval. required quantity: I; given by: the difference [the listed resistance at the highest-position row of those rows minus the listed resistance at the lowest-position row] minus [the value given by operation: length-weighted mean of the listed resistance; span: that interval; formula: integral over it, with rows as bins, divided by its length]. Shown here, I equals -106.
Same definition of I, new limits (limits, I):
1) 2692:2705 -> -105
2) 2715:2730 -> -119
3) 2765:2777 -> -107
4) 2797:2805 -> -114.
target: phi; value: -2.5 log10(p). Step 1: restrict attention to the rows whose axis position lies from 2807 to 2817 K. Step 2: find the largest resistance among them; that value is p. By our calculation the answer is -5.11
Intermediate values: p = 110.6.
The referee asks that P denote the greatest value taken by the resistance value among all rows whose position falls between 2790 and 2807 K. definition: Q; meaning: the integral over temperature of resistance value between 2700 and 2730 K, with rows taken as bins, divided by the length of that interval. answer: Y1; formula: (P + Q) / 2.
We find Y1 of 109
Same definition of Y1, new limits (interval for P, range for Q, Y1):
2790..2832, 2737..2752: 107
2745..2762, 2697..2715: 105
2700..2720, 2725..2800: 109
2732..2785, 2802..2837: 109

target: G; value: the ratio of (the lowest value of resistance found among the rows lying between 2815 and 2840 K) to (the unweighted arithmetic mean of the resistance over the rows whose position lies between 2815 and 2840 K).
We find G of 0.95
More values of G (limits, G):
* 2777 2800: 0.95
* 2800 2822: 0.93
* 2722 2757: 0.65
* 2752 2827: 0.65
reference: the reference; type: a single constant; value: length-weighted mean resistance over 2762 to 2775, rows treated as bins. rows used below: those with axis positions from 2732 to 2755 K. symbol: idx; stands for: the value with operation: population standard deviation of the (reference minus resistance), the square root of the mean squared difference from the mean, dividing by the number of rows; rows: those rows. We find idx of 13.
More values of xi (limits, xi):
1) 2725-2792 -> 99.4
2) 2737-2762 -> 90.6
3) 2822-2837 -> 104.1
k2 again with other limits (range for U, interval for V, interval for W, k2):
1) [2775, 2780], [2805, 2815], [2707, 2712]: 0.010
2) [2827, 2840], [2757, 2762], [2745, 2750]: 0.007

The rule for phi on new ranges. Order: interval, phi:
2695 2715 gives -5.11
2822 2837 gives -5.07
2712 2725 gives -5.18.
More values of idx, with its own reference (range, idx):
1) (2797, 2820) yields 4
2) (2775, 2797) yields 4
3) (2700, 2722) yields 4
